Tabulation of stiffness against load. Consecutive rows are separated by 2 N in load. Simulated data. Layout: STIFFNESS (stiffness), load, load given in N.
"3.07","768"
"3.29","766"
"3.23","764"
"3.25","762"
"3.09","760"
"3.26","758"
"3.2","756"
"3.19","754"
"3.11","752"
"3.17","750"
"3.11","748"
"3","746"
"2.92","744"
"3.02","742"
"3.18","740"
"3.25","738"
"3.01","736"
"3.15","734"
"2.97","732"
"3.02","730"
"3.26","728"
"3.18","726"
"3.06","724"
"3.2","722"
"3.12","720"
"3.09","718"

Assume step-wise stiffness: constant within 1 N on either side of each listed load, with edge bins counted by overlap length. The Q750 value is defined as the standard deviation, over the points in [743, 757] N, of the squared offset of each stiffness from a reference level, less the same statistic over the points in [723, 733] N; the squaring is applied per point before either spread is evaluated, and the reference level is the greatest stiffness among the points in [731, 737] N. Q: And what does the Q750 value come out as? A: 0.008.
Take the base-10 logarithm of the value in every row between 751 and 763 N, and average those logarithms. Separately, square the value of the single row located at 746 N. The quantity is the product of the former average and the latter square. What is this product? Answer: 4.5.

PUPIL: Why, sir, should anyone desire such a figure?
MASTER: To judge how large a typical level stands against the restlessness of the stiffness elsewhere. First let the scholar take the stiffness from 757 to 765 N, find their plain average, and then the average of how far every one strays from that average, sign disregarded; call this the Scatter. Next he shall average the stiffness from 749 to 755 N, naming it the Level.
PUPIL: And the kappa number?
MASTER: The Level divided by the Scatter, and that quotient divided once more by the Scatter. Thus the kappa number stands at 915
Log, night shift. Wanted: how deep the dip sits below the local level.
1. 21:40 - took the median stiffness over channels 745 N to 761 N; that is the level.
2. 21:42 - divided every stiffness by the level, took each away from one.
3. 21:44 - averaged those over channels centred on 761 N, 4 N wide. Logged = -0.0096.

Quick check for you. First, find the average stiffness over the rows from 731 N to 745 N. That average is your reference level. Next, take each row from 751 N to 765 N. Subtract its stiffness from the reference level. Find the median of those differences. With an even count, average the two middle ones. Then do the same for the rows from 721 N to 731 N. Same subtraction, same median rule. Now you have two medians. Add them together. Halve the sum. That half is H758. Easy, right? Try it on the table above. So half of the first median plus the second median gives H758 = -0.119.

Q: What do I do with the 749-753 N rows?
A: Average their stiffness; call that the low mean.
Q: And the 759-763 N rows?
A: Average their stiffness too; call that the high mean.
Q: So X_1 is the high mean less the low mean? 0.03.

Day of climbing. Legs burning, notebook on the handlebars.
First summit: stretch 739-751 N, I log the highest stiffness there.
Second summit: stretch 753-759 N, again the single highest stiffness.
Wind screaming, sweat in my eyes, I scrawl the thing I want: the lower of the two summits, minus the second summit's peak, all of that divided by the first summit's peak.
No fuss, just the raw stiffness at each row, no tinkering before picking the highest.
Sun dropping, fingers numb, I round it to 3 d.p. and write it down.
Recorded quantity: -0.025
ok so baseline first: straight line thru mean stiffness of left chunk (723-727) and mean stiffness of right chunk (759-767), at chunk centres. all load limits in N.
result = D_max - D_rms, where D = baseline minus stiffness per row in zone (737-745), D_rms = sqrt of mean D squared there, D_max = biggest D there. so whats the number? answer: 0.10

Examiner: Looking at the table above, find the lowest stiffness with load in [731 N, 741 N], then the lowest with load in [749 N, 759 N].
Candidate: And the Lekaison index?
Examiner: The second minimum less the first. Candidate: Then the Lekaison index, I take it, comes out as 0.14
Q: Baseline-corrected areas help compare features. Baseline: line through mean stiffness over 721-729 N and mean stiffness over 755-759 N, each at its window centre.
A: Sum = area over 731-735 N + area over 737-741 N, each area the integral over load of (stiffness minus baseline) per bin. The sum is -0.45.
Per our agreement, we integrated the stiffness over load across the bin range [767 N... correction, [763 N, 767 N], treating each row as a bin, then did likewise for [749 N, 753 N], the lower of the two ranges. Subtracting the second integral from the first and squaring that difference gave 0.2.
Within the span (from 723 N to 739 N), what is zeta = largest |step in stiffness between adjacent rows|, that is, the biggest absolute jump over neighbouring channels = 0.240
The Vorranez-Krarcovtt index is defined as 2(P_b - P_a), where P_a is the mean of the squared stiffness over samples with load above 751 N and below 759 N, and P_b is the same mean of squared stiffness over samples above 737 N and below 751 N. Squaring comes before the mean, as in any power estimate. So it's -1.2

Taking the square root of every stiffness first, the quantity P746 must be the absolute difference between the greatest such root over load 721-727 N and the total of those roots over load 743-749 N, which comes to 3.4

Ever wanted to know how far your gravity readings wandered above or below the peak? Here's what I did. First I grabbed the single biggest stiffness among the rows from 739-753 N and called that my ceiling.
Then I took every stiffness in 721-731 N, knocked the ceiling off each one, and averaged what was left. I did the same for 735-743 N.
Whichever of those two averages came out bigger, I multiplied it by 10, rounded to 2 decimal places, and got -0.36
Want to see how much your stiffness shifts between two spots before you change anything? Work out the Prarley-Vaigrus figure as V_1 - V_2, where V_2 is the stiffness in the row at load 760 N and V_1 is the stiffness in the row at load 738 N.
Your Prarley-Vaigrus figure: 0.16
